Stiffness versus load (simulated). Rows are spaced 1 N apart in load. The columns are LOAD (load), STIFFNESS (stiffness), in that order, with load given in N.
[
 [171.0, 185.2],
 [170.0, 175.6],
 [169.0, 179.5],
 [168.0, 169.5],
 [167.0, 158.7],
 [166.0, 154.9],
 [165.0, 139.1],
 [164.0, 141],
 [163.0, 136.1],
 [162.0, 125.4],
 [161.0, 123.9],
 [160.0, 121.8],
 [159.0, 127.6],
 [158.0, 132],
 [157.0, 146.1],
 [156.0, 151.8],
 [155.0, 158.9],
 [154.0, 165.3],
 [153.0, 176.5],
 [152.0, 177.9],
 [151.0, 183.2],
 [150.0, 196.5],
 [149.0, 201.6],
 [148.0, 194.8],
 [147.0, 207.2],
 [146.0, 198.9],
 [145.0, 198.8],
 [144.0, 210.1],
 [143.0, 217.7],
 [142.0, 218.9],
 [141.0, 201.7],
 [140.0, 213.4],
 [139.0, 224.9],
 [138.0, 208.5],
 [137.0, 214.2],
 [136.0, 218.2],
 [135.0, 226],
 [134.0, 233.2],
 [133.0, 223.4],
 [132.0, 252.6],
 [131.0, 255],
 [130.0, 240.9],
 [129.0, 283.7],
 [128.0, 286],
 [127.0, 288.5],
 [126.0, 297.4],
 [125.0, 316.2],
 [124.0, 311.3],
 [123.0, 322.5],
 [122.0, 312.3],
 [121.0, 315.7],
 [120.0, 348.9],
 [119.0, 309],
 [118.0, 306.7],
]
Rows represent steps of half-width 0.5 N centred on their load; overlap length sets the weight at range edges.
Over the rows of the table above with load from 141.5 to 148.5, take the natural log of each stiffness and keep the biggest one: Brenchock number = 5.39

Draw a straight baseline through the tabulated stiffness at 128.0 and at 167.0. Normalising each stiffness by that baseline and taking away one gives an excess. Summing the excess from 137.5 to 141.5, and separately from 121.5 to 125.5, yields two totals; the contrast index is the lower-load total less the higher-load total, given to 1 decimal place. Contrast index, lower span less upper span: 0.8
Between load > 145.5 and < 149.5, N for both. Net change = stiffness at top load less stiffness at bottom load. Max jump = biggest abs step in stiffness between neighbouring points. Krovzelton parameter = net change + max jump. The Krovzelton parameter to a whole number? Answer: 15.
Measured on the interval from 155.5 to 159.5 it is -10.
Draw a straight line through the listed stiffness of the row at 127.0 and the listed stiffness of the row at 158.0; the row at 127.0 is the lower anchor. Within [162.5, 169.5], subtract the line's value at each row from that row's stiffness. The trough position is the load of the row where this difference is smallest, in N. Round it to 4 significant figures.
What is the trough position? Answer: 163.0 N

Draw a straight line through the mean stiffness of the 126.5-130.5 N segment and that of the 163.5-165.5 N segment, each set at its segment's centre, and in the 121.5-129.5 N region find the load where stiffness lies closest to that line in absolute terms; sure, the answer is 127.0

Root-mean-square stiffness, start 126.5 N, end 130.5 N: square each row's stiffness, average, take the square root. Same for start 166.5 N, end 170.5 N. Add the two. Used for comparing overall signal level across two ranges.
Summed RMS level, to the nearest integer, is 446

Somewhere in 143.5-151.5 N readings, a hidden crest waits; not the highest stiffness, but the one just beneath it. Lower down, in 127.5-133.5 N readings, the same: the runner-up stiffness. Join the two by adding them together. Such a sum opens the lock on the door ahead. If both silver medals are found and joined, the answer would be 491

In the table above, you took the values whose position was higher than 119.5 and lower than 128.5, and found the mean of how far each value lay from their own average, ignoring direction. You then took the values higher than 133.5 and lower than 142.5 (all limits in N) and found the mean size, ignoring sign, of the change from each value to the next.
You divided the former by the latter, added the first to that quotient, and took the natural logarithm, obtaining 2.7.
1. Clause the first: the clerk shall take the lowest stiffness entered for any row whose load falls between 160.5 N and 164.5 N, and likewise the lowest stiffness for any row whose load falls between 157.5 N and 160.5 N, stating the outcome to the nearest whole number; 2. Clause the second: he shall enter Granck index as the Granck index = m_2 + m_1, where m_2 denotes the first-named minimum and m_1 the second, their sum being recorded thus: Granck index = 246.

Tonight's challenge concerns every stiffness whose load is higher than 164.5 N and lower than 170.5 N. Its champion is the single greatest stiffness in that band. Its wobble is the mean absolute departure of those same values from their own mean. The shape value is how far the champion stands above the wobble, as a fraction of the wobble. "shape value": 14.0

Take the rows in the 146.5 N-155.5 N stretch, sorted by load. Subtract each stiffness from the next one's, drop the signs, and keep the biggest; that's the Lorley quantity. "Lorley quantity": 13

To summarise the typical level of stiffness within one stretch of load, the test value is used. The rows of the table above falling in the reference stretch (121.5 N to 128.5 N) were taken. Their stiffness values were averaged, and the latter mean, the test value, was 305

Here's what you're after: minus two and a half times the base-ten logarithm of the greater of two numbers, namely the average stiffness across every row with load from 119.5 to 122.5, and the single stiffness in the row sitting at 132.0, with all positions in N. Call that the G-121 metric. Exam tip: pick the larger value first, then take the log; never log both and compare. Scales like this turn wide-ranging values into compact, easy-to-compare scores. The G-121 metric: -6.28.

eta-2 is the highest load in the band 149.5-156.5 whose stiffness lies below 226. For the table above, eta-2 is 156.0 N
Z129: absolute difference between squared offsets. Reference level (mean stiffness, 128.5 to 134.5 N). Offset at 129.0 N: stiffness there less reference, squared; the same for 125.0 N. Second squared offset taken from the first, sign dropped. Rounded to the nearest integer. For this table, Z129 3368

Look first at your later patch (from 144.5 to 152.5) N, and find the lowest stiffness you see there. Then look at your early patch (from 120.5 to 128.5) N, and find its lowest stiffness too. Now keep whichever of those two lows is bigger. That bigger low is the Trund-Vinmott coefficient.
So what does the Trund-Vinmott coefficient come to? 286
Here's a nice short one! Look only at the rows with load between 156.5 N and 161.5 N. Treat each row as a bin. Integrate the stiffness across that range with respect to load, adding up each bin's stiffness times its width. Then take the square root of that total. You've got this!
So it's 25.5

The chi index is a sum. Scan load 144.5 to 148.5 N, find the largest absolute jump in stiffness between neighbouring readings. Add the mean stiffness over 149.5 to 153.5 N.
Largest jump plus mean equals 196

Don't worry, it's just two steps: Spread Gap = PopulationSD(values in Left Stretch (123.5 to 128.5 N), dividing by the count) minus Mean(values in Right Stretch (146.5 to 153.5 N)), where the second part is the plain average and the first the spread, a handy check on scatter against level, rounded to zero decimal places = -179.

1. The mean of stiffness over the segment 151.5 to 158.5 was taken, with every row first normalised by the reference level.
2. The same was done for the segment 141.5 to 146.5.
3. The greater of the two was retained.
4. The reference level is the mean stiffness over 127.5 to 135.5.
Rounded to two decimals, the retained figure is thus 0.84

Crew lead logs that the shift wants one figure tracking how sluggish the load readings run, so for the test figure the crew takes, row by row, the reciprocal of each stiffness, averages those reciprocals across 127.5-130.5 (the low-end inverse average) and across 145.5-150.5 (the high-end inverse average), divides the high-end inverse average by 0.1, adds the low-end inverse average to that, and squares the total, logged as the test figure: 0.0029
